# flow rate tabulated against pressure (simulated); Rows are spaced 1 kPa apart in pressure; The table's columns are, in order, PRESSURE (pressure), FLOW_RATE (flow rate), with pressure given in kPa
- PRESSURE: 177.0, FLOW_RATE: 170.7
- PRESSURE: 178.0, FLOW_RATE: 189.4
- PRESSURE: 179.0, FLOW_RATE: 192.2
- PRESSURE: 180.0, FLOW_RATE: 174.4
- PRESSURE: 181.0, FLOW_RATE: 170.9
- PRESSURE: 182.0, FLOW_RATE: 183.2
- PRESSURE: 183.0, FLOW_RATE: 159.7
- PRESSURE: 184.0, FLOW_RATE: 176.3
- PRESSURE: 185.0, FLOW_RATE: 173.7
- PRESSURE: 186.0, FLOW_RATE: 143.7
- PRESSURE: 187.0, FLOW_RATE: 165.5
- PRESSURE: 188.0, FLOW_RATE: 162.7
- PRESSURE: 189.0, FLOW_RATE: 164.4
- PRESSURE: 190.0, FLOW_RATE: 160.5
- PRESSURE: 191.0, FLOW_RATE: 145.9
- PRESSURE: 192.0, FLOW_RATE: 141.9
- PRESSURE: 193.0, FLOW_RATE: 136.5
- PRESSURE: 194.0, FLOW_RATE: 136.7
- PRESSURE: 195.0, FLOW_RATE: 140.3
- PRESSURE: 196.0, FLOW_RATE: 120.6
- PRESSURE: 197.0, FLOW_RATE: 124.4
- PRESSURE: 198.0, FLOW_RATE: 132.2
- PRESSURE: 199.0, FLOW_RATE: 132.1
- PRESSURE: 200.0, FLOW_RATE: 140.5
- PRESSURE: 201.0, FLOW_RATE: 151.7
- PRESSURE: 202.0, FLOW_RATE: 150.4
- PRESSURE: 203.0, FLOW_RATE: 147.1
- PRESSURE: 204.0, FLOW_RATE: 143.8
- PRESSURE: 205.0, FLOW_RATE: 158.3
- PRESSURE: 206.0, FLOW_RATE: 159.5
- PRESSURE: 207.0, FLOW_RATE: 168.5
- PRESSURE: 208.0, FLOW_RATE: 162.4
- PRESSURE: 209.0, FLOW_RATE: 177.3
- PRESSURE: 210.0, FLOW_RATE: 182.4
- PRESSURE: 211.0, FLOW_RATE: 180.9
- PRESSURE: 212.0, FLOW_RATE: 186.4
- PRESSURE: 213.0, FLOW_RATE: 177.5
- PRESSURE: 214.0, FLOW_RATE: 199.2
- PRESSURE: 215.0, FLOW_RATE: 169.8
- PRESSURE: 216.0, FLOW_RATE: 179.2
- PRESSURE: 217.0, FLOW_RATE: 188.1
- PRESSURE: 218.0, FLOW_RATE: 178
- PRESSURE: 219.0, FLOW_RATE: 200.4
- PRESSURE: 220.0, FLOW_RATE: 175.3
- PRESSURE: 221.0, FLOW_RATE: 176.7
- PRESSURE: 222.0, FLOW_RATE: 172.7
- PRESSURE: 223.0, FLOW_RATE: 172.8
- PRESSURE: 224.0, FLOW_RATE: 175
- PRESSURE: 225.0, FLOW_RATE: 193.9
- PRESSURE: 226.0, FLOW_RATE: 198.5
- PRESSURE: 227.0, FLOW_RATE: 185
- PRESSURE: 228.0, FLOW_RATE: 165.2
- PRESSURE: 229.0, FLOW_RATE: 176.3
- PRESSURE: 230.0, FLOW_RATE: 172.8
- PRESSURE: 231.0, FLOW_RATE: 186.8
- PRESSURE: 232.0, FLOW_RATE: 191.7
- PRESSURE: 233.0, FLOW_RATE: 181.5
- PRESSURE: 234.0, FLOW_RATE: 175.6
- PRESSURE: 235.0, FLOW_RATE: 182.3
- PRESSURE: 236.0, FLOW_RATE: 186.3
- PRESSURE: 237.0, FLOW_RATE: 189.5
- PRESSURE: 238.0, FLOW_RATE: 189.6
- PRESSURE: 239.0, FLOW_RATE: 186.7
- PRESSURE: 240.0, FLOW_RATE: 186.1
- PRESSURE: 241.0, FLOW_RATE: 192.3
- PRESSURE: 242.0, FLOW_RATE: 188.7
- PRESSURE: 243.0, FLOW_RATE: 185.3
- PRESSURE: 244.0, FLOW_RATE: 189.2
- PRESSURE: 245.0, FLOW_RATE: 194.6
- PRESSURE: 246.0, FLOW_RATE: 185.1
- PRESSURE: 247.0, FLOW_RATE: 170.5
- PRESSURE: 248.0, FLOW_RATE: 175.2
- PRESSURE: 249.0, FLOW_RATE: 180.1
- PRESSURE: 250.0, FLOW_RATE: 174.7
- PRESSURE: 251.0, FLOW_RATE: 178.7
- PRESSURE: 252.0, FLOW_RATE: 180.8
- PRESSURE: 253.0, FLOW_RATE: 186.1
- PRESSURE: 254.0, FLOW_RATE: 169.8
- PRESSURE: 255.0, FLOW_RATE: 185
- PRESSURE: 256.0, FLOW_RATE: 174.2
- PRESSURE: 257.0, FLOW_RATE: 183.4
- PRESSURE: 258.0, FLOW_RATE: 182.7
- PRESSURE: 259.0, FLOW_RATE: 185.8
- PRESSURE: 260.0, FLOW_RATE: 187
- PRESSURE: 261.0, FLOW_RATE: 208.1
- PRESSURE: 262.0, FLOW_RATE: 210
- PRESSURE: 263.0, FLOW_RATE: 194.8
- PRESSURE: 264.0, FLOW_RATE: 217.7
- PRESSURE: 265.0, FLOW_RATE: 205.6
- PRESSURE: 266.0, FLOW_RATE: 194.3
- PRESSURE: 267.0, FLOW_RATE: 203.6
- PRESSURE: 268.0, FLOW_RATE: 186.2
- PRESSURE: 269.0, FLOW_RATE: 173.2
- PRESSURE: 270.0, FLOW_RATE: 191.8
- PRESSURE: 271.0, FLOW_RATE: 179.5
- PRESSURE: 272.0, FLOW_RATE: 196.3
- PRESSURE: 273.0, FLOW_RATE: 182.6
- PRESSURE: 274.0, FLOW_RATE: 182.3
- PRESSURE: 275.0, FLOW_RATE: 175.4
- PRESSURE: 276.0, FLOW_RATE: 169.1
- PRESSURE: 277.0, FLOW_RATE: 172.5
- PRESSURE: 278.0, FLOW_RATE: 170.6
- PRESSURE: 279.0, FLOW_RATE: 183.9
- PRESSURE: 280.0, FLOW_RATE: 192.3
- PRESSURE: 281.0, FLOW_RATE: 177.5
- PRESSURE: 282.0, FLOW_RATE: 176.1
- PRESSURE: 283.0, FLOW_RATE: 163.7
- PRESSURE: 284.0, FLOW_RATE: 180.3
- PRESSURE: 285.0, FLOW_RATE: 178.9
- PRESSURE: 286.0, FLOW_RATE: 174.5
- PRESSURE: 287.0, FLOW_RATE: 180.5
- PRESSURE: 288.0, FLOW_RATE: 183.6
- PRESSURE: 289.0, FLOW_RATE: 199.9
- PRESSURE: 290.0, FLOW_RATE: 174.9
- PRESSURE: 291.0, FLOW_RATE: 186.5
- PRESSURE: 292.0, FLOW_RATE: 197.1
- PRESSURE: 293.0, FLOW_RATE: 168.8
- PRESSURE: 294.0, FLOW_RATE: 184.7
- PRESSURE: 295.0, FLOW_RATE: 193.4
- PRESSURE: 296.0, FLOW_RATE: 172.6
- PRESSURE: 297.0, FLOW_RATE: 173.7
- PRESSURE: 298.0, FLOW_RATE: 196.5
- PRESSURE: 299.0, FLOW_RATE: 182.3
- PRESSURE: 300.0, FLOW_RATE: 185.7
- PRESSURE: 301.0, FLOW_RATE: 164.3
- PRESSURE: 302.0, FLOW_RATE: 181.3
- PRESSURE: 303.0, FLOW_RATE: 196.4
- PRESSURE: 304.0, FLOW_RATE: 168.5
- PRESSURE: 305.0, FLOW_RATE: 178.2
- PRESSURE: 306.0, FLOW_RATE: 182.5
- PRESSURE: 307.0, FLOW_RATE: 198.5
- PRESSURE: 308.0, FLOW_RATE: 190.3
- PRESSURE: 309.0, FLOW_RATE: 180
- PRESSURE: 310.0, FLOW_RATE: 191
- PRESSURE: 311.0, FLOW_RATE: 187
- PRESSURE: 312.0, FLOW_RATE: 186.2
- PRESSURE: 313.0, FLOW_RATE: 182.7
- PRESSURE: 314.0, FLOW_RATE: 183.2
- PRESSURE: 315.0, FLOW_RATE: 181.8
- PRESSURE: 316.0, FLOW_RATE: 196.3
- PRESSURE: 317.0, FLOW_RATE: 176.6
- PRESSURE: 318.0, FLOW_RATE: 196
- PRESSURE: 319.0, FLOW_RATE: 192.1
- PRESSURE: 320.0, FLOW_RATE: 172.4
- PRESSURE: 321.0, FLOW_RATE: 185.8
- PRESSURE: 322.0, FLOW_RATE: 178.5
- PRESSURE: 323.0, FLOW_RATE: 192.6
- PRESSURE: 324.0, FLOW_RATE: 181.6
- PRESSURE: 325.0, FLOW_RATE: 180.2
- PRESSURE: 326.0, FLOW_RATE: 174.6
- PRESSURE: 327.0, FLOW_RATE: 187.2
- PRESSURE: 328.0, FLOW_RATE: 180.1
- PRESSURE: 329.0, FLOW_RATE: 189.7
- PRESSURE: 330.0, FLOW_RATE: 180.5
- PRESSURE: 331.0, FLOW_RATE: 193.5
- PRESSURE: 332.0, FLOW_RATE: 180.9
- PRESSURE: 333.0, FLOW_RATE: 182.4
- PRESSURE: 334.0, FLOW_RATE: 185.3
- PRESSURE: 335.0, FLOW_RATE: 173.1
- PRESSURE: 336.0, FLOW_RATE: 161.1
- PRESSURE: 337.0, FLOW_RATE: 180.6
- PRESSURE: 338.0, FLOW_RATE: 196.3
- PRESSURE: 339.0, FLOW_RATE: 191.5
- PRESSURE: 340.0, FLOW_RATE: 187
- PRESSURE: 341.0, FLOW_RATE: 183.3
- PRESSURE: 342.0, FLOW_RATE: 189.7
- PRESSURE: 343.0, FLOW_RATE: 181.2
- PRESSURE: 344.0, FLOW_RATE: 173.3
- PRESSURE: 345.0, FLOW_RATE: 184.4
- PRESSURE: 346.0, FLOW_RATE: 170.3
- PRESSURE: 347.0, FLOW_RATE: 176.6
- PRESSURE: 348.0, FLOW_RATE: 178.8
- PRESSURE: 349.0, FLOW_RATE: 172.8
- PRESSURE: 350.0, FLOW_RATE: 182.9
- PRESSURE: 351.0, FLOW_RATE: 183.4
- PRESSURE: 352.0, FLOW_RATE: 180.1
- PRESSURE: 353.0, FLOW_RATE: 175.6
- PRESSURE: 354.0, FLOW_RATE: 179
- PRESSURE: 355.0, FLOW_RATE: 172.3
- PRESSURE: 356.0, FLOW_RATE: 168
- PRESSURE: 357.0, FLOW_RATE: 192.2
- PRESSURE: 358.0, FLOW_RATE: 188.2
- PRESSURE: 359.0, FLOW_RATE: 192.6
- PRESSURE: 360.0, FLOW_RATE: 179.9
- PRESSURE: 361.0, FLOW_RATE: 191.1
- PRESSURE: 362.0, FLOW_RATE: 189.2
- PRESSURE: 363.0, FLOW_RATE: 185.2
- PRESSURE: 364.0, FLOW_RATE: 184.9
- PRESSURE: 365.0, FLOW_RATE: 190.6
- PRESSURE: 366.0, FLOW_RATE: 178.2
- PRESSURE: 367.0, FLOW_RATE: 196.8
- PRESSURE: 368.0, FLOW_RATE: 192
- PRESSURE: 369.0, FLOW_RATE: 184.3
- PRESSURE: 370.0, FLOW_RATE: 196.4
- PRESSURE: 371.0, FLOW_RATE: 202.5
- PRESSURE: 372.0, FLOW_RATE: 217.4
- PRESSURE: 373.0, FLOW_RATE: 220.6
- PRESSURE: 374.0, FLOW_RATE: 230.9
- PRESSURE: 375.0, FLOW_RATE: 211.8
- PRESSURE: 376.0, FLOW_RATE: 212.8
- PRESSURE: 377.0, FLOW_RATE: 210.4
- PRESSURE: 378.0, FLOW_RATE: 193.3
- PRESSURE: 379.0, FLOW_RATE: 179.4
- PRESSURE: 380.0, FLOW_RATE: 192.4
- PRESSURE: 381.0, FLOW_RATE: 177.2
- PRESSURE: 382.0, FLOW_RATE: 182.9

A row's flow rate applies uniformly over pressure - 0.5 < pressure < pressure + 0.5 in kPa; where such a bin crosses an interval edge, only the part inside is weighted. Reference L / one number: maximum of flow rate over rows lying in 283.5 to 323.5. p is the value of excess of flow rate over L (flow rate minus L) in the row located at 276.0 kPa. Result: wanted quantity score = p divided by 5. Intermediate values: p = -31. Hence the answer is -6.2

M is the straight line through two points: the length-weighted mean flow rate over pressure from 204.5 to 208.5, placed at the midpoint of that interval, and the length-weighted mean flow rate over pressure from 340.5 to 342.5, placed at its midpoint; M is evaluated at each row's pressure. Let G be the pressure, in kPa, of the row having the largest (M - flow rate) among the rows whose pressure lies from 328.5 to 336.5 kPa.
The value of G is 336.0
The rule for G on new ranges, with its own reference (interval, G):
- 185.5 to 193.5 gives 193.0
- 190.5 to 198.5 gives 196.0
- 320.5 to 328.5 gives 326.0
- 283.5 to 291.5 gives 290.0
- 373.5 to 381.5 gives 381.0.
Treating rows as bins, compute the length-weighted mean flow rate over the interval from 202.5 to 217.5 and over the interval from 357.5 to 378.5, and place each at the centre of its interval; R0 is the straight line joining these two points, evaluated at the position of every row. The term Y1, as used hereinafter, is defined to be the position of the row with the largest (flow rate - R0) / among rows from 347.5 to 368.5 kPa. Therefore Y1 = 367.0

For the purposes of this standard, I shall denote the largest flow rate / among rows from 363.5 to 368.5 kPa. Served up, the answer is 196.8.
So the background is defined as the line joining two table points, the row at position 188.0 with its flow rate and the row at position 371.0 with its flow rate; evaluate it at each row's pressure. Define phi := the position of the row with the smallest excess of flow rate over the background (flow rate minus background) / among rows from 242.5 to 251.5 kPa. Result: 247.0 kPa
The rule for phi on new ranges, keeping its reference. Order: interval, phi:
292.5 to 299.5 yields 293.0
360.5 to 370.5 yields 366.0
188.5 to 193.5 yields 193.0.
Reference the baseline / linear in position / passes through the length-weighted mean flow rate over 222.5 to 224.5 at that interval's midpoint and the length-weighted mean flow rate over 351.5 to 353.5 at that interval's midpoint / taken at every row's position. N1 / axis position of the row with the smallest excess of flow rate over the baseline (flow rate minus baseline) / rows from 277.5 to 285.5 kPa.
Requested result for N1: 283.0 kPa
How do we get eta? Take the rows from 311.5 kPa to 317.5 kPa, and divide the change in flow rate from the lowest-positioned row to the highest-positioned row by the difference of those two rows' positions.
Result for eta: -1.9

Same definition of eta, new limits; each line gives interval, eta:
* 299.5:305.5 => -1.5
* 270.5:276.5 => -2.1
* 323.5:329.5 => 1.6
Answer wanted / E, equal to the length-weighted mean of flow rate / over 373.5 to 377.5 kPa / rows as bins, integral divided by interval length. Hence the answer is 216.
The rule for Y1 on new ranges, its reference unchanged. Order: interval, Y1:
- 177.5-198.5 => 179.0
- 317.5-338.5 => 318.0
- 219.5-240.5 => 226.0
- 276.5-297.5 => 289.0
